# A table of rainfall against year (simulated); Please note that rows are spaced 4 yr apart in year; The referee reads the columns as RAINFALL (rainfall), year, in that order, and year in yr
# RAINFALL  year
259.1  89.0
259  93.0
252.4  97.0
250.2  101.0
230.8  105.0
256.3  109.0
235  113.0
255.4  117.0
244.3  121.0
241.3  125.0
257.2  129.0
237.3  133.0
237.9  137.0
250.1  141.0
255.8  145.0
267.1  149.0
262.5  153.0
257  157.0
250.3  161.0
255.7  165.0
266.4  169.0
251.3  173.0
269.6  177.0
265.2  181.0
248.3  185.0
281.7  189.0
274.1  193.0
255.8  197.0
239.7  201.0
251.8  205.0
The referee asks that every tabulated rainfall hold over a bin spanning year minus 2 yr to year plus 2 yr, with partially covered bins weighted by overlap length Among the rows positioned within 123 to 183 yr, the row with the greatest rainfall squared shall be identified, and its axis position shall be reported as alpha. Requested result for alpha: 177.0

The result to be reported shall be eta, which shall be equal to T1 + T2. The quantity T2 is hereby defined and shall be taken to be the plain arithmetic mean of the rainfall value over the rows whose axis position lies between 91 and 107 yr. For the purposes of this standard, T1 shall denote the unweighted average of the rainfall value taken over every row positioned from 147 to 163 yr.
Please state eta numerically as 507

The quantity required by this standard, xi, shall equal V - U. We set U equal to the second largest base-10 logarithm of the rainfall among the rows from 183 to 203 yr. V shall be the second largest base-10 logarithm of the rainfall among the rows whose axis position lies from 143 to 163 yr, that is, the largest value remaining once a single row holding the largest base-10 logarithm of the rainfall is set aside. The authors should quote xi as -0.019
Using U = 2.44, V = 2.42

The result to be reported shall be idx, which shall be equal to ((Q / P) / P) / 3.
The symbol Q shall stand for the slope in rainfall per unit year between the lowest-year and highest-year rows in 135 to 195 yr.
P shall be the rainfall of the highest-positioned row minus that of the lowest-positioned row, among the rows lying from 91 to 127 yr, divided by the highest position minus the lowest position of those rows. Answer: 1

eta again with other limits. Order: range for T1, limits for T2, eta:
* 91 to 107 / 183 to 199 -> 513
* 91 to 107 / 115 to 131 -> 498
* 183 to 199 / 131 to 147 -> 510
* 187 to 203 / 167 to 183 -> 526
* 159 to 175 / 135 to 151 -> 509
